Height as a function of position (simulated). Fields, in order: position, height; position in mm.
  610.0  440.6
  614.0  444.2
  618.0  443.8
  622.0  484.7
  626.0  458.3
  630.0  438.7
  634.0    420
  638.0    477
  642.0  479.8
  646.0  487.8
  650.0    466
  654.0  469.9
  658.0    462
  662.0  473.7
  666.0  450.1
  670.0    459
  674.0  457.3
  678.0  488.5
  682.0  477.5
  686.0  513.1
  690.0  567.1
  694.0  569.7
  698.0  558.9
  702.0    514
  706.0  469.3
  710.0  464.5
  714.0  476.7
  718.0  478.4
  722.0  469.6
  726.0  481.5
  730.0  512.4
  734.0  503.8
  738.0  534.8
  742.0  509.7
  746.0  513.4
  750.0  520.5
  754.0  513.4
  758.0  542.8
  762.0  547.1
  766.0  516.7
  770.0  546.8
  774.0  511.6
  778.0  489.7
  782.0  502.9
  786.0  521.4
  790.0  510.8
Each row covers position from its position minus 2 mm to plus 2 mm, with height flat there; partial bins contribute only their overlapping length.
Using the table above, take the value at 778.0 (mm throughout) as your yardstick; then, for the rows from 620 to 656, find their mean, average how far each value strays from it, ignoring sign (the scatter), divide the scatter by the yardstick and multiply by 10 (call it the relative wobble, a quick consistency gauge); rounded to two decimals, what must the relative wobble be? 0.35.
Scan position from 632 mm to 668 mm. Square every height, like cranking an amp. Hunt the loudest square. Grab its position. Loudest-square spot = 646.0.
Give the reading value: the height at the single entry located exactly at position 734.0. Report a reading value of 503.8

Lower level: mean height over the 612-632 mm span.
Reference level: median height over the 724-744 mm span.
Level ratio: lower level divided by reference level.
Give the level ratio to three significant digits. 0.891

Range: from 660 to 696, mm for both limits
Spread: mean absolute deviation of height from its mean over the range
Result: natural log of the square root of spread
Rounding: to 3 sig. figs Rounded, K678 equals 1.80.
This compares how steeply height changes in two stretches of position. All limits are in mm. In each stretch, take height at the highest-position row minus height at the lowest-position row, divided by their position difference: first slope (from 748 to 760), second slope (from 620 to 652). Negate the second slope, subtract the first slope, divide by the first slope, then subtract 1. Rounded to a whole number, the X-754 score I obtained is -2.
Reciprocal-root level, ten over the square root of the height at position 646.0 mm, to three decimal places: 0.453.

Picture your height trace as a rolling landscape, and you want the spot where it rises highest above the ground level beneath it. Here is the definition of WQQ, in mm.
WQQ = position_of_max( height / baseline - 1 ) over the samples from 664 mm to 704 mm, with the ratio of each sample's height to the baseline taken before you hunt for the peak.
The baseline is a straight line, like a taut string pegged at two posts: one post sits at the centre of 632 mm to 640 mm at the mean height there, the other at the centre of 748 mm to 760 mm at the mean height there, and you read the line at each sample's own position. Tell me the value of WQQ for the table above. 690.0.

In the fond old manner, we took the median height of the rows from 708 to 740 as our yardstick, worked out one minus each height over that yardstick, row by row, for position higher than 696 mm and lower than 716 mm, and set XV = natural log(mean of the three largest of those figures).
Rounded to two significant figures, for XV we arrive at -3.9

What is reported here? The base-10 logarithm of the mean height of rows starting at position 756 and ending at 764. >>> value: 2.74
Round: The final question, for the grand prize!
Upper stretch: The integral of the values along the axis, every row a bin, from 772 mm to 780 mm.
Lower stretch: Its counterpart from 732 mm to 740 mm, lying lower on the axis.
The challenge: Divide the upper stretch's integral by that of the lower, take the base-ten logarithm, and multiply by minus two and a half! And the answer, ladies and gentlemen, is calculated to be 0.04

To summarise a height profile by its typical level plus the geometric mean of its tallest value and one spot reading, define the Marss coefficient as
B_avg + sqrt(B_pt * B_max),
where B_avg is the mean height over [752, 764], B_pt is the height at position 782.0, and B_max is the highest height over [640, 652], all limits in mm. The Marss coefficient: 1030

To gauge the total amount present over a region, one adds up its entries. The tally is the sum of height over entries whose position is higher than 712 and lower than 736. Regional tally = 2922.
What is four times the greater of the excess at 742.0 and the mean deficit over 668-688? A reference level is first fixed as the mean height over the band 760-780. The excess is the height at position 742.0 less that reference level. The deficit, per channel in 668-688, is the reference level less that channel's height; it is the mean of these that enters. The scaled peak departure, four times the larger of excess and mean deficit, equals 173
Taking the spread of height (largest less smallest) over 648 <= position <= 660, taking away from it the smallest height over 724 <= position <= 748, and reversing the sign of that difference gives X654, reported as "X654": 474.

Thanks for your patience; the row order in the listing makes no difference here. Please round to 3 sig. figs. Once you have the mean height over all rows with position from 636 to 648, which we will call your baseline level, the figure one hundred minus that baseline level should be -382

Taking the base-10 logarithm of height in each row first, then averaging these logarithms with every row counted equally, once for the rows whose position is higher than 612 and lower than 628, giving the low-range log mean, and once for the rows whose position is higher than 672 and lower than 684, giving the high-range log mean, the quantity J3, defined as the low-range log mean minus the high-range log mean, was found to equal -0.016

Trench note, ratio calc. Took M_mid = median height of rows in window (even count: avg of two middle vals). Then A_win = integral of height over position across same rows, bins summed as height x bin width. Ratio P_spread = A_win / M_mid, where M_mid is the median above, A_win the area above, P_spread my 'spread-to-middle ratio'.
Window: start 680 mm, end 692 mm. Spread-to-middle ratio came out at 12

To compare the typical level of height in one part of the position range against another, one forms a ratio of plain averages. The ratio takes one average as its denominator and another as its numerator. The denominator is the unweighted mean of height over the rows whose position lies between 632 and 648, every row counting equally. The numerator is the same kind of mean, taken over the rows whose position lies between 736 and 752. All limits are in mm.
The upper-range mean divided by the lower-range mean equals 1.11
